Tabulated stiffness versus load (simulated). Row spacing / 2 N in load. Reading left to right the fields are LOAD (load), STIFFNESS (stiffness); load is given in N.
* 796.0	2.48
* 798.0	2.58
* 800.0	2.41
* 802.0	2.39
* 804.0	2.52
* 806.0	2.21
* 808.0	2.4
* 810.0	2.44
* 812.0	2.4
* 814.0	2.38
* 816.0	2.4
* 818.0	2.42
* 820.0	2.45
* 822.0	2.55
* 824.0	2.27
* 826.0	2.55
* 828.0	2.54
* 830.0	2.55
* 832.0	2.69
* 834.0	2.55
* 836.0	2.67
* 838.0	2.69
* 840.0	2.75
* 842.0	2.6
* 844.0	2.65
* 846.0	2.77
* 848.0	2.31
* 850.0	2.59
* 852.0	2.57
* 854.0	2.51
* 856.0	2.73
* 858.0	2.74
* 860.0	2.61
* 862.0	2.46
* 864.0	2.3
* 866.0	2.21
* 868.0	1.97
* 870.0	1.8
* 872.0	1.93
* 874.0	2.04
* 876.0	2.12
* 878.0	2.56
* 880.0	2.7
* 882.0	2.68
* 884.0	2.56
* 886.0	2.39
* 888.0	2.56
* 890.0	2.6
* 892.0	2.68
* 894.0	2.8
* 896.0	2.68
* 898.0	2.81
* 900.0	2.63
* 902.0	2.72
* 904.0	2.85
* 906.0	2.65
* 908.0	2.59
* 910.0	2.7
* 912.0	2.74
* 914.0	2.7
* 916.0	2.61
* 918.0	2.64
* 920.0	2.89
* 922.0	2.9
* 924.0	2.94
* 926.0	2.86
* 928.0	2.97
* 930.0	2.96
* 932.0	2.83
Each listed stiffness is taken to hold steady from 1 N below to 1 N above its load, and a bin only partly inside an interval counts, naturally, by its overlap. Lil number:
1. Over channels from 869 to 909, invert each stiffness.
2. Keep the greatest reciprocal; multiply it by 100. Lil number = 56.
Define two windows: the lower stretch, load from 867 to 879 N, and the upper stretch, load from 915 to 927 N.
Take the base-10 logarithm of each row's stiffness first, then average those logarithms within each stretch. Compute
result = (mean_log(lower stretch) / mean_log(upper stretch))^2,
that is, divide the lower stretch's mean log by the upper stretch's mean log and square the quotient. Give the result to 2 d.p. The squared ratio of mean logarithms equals 0.49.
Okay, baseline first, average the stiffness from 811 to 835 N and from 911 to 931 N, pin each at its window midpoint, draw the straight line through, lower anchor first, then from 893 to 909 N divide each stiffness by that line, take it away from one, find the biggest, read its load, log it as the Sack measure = 908.0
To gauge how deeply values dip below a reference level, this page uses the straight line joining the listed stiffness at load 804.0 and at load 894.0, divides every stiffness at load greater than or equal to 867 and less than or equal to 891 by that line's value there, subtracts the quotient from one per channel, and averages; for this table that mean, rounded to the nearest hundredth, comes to 0.16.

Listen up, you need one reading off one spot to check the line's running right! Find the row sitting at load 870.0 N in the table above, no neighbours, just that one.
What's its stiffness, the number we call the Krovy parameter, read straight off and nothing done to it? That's 1.8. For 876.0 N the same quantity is 2.12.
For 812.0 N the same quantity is 2.4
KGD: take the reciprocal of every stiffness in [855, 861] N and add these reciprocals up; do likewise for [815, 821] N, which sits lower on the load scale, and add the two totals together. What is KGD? 2.35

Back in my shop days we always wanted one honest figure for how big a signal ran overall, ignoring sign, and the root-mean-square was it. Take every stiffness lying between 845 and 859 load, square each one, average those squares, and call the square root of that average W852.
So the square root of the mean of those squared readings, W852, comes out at 2.61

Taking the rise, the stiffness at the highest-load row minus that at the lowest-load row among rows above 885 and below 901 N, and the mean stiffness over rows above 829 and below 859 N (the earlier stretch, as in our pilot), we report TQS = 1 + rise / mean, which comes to 1.09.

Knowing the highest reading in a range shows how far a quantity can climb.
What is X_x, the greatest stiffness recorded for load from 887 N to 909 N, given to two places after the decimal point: 2.85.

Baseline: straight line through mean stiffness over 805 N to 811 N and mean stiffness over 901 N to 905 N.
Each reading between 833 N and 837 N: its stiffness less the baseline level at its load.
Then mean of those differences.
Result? 0.14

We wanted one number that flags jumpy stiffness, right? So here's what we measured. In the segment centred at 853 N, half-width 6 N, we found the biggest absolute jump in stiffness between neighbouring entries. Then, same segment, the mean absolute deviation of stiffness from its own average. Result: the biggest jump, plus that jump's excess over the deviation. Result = 0.45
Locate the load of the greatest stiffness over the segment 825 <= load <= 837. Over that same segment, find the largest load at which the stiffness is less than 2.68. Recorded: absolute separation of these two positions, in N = 4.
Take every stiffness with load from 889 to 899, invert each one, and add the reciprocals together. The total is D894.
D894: 1.84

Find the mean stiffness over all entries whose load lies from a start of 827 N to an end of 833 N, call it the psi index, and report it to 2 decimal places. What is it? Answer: 2.59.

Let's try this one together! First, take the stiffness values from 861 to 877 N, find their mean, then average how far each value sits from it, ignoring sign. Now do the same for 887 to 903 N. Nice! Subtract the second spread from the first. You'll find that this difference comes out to 0.10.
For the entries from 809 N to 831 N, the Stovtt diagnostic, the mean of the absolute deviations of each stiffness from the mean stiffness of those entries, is 0.07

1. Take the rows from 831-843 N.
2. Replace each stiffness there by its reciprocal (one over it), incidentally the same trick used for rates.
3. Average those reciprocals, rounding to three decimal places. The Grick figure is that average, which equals 0.376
